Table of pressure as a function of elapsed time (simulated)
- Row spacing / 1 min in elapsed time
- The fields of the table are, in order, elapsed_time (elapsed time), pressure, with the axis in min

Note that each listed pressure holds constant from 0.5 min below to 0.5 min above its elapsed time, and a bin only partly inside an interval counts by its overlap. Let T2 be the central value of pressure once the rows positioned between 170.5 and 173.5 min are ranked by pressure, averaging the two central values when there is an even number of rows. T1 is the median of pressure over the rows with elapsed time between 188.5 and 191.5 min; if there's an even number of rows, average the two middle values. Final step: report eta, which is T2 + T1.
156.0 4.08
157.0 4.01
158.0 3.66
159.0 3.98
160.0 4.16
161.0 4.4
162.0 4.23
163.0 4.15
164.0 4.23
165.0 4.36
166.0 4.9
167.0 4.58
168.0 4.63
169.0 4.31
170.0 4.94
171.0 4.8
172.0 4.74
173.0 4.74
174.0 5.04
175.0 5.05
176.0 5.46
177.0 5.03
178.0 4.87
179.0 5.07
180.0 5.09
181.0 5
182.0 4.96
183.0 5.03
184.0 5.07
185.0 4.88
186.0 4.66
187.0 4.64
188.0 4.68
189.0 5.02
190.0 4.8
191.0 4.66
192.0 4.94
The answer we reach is 9.54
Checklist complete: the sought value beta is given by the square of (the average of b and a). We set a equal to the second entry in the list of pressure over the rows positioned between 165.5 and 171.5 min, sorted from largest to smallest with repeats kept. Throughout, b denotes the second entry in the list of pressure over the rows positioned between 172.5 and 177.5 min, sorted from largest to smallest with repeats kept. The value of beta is 24.8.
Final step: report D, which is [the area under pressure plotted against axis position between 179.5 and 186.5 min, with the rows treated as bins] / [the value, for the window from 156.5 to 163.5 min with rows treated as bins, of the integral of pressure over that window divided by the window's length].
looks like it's 8.5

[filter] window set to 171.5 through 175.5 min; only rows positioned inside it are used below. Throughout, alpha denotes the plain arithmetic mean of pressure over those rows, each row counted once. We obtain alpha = 4.89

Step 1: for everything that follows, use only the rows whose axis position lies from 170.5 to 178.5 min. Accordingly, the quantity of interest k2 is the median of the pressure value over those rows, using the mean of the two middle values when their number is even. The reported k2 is 4.95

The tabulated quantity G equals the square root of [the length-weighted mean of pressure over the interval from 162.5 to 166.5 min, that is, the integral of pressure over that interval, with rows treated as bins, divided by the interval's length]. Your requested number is 2.10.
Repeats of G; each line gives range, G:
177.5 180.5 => 2.24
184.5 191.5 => 2.18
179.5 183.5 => 2.24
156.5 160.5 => 1.99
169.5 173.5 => 2.19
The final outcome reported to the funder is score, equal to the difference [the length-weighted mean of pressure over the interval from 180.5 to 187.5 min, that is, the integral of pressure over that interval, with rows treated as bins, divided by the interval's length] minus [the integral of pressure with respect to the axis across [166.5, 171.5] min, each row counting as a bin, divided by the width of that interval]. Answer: 0.24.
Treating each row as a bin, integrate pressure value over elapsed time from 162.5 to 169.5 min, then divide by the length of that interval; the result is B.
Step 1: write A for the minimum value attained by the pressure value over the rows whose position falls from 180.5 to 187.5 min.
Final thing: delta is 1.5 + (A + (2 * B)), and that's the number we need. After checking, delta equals 15.0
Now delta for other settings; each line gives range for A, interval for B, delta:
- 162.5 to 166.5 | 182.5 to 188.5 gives 15.3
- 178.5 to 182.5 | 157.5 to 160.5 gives 14.3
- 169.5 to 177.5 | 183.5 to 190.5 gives 15.9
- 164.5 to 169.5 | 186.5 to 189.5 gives 15.4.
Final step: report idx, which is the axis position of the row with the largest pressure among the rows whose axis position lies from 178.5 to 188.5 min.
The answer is 180.0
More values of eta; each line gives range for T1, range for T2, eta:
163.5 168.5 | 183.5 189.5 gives 9.36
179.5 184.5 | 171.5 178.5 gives 10.06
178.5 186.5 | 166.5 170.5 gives 9.62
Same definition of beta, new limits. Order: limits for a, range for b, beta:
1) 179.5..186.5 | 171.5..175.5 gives 25.6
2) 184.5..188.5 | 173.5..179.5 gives 23.8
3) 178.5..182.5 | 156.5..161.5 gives 21.3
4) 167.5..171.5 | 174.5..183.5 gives 24.5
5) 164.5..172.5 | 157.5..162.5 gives 20.8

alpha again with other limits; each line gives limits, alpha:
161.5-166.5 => 4.37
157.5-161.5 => 4.05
